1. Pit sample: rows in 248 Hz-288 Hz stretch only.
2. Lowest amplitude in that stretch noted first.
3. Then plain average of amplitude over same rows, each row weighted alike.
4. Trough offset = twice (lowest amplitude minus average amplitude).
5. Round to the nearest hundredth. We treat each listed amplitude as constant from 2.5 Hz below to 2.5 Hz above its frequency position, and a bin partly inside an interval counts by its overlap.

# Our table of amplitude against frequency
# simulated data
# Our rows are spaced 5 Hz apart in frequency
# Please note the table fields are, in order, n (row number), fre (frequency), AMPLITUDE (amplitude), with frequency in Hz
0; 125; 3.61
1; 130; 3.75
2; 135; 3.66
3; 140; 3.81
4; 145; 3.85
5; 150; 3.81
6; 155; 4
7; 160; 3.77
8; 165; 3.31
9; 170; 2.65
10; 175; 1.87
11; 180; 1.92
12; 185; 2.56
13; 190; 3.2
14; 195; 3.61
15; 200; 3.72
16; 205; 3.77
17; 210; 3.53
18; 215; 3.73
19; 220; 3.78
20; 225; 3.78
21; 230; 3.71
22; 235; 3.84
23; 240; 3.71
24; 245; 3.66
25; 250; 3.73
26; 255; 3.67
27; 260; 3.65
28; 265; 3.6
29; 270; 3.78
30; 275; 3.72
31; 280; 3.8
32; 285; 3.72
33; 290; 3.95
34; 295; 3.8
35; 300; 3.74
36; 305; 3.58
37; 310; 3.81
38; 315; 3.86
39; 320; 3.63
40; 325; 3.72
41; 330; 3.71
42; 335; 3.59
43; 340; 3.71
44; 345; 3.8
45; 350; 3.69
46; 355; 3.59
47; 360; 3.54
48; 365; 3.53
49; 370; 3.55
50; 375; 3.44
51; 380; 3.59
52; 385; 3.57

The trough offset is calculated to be -0.22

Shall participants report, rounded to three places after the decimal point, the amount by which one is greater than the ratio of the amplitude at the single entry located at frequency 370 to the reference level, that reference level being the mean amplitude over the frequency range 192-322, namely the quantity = 0.047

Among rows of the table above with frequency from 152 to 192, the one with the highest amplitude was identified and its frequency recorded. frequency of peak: 155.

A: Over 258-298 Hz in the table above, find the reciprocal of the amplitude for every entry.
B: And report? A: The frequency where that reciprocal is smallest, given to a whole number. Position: 290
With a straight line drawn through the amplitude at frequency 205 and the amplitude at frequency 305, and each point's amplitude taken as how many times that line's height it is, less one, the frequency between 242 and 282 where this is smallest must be 265 Hz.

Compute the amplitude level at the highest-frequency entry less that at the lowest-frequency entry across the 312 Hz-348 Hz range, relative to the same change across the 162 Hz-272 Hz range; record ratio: -0.13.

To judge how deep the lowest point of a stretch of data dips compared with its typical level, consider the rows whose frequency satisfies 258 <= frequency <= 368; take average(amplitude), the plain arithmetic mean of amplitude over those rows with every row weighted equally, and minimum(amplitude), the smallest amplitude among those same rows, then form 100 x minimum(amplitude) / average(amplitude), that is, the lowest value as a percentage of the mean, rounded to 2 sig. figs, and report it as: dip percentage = 95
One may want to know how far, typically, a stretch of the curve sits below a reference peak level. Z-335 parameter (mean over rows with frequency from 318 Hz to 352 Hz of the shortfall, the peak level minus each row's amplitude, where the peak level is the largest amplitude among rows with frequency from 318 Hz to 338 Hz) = 0.03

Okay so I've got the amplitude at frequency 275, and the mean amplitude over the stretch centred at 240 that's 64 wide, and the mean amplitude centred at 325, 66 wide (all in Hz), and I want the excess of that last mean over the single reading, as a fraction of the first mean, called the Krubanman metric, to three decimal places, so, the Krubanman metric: -0.003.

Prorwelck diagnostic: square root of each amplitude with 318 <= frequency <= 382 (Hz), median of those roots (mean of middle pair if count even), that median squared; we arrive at 3.59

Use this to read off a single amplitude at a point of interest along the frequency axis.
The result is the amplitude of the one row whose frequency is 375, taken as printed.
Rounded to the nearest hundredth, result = 3.44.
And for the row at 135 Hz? 3.66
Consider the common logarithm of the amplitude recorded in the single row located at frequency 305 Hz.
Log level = 0.554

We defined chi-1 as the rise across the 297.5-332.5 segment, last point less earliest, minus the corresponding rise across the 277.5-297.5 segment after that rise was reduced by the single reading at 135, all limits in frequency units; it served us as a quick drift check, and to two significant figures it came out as 3.6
